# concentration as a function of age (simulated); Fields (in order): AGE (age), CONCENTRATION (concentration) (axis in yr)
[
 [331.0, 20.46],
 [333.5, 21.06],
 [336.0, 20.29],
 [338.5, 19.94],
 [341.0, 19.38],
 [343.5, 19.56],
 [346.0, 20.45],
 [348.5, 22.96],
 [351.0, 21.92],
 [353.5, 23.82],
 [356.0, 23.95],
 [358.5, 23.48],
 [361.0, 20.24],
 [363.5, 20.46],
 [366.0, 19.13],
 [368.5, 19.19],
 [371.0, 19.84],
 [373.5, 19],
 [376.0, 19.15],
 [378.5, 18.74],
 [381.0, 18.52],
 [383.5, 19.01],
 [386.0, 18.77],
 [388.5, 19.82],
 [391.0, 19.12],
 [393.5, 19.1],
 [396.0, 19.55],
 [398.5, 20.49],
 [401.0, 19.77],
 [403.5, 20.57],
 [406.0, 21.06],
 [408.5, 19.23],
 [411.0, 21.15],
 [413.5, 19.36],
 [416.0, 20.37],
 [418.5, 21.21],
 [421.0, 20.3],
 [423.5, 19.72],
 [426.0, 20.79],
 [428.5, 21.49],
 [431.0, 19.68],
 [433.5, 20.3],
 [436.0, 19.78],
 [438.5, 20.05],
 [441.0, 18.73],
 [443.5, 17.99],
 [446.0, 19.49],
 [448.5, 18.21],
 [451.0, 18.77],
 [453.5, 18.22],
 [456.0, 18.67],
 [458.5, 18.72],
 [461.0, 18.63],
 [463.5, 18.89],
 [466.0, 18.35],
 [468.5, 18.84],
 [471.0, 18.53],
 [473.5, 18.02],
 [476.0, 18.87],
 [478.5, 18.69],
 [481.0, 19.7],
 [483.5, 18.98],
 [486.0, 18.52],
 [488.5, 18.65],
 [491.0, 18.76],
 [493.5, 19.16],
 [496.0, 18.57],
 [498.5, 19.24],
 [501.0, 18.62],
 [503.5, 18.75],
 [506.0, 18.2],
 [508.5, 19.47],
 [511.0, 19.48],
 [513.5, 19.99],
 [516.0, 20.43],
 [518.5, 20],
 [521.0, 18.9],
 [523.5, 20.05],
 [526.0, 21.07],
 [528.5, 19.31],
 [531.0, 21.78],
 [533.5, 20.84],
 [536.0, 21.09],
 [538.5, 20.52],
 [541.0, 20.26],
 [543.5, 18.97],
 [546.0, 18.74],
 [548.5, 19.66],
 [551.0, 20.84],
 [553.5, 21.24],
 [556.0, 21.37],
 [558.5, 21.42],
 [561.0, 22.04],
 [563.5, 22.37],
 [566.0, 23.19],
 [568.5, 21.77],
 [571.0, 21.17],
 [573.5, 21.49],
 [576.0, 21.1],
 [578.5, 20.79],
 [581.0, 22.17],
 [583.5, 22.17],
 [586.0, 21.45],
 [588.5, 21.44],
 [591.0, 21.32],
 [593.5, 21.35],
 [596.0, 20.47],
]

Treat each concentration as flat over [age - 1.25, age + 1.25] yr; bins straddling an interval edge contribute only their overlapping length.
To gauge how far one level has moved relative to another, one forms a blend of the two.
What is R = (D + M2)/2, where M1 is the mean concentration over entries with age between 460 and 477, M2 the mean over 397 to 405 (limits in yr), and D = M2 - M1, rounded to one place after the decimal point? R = 11.0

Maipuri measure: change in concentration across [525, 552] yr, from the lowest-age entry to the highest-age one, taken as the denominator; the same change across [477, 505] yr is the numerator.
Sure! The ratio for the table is -0.26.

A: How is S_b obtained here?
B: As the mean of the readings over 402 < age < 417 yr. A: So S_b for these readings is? 20.3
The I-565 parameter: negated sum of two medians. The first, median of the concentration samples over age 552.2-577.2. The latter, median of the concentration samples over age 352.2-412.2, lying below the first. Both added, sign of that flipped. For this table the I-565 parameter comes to -41.1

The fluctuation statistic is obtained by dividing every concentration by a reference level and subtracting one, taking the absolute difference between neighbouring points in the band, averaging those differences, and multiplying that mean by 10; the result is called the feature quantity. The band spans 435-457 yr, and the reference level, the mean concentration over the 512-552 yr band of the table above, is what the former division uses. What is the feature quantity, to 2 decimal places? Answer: 0.41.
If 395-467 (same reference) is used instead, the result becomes 0.43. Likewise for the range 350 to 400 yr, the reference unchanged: 0.35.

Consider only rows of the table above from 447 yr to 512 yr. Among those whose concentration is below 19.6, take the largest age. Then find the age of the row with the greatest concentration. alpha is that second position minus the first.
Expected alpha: -30.0 yr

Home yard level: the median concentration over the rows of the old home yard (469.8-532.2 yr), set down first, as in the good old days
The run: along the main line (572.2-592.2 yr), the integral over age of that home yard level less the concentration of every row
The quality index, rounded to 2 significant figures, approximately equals -50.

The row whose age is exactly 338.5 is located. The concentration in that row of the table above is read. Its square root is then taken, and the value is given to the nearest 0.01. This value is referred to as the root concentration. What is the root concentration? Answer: 4.47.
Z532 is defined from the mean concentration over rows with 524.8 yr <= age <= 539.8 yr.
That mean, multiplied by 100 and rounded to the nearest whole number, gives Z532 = 2077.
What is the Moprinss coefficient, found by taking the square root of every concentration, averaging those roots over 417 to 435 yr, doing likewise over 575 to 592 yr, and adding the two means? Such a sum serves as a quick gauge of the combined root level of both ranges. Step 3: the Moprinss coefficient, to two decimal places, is 9.16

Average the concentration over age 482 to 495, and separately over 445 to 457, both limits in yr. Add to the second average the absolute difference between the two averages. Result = 18.8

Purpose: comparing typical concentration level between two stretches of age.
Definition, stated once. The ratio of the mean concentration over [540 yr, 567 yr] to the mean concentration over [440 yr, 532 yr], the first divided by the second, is 1.10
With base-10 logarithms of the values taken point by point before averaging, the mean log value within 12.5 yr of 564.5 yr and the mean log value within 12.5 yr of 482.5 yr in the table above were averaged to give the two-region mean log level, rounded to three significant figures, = 1.31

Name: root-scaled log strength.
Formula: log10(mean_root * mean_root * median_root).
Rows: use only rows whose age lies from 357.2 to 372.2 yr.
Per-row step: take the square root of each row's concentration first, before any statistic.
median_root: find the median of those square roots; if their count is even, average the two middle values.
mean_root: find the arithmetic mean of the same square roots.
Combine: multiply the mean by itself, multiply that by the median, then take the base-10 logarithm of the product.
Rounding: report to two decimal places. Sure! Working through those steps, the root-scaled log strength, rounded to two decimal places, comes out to 1.96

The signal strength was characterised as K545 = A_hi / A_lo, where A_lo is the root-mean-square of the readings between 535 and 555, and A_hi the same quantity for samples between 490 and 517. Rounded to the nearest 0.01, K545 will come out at 0.95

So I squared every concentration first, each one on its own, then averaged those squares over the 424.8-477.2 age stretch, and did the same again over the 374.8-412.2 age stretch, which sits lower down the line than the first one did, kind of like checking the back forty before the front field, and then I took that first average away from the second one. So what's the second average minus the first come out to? 19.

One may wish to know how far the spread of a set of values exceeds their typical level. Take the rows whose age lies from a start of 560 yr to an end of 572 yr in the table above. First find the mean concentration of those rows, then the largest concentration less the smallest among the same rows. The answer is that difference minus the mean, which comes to -20.1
